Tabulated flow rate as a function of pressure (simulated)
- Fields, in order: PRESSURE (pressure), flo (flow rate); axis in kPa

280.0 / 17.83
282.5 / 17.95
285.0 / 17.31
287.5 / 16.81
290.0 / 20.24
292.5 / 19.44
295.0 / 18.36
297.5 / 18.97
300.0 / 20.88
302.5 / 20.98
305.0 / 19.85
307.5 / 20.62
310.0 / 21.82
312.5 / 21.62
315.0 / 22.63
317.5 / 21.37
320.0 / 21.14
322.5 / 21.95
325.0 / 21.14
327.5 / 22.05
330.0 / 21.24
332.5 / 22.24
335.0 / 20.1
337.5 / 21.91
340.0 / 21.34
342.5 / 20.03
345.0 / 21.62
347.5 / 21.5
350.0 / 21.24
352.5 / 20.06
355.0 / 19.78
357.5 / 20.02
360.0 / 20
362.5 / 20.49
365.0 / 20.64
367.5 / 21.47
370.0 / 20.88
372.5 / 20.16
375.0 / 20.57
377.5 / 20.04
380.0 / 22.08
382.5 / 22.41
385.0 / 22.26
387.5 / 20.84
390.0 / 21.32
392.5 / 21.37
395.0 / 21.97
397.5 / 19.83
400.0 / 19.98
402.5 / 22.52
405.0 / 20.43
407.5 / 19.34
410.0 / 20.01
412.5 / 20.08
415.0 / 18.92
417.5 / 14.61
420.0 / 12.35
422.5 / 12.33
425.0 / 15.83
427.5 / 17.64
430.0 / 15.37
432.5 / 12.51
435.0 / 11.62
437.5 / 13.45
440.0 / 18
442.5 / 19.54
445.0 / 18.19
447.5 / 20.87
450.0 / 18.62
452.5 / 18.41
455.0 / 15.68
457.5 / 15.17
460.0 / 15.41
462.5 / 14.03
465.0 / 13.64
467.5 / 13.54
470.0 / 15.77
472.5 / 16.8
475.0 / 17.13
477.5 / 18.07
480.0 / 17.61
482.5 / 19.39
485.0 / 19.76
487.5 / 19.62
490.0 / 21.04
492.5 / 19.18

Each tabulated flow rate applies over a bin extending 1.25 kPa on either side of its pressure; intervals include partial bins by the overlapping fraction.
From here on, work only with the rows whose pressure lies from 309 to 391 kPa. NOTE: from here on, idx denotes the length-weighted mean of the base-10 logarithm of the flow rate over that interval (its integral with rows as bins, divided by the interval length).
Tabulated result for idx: 1.32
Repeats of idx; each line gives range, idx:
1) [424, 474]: 1.20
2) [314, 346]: 1.33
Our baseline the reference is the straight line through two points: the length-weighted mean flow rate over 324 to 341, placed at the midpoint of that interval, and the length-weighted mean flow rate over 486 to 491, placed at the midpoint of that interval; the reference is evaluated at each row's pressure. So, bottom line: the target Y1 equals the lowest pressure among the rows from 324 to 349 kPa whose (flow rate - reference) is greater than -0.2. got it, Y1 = 327.5 kPa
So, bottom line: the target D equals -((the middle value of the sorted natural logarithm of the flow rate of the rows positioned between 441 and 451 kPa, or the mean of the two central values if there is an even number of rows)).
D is -2.95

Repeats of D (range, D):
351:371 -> -3.01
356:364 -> -3.00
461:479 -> -2.76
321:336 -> -3.07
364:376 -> -3.03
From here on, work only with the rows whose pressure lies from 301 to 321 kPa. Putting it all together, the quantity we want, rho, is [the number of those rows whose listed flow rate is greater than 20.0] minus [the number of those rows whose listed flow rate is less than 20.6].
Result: 6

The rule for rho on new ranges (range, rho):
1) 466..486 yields -8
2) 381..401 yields 4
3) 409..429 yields -6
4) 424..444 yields -8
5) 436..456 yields -6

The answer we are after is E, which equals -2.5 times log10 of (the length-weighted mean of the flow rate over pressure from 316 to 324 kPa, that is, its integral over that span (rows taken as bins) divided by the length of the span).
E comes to -3.33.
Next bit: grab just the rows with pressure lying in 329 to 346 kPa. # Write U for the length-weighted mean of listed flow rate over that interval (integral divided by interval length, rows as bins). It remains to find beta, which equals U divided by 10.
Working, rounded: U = 21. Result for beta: 2.1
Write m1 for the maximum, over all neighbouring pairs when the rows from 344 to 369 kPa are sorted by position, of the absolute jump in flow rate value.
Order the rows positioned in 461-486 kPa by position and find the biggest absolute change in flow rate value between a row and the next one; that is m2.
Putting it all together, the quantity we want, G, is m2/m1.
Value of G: 1.9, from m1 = 1.2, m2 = 2.2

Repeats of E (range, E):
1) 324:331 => -3.33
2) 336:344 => -3.31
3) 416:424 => -2.81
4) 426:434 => -2.95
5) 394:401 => -3.28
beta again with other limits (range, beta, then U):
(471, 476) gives 1.7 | 17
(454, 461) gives 1.5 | 15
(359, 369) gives 2.1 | 21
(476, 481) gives 1.8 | 18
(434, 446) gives 1.6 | 16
